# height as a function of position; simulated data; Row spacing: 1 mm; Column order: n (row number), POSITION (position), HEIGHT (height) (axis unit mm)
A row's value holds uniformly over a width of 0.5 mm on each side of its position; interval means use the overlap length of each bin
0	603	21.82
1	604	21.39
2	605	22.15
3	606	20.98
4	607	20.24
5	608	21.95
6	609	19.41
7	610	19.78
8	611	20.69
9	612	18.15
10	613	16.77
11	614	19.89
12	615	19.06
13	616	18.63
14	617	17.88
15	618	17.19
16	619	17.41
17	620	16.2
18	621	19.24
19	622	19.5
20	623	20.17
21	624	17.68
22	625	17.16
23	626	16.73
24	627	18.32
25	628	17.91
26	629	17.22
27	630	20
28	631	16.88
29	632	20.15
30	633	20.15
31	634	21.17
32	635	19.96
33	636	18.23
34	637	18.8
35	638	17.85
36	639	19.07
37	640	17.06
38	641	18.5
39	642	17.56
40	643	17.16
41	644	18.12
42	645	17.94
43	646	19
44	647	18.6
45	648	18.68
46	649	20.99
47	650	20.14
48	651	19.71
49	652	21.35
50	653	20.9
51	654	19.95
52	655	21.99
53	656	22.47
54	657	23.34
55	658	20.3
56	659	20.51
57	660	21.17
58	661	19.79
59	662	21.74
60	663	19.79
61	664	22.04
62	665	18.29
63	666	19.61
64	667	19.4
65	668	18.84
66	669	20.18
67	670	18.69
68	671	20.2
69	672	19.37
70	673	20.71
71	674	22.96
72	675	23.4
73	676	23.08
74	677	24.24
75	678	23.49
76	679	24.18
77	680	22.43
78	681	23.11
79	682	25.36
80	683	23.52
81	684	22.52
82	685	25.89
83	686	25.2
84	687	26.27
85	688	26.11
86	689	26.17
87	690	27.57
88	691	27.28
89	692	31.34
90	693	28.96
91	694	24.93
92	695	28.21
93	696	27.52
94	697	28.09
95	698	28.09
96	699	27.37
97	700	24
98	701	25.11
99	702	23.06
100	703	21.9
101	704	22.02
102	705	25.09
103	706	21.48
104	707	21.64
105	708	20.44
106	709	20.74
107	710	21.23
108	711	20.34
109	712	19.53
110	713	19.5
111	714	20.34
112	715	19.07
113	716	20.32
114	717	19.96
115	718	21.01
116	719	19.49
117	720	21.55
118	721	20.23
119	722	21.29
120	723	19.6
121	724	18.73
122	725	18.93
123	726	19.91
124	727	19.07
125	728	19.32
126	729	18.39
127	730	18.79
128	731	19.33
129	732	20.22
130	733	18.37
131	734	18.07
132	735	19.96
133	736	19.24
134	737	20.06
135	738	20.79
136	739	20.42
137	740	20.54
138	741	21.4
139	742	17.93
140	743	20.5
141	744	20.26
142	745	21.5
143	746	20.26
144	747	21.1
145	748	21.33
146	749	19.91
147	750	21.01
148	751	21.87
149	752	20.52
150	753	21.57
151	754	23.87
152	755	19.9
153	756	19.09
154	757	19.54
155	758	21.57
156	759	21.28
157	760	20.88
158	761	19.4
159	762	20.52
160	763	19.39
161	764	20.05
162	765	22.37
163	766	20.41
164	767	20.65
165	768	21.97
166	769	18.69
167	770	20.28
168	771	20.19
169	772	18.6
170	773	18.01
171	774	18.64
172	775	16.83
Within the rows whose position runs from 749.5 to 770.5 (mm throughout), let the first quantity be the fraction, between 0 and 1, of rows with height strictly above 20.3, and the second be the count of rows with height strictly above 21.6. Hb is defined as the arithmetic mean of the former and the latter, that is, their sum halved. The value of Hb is 2.3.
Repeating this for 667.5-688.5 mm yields 7.9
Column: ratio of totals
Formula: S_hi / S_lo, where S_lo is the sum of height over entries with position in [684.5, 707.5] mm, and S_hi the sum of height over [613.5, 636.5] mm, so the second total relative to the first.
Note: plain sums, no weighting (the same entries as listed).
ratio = 0.72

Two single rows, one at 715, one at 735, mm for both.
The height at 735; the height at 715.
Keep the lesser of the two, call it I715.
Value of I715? 19.1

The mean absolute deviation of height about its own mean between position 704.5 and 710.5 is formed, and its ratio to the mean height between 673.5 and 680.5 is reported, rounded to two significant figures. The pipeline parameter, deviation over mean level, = 0.047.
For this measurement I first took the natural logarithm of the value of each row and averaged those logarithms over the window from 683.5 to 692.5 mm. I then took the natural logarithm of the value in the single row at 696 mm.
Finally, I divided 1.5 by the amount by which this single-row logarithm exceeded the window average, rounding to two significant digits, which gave 36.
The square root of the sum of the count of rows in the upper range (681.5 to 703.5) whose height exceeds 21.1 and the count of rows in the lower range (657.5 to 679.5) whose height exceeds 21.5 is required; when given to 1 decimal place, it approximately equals 5.5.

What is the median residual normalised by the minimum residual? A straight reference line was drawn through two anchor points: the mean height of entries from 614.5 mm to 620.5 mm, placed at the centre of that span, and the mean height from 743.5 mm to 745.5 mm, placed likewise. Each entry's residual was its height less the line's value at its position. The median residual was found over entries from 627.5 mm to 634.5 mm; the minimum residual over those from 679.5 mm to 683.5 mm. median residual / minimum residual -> 0.62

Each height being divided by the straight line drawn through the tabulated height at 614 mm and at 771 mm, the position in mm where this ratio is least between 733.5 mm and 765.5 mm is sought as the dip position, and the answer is 742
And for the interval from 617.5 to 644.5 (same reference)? 620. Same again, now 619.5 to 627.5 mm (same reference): 620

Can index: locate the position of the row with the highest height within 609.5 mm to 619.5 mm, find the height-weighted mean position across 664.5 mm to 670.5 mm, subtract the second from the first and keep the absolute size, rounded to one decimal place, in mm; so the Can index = 56.5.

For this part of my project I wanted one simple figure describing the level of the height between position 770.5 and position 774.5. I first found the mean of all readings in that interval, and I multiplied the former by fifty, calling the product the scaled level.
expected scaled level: 943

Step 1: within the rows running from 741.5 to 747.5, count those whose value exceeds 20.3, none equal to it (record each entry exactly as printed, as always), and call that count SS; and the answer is 3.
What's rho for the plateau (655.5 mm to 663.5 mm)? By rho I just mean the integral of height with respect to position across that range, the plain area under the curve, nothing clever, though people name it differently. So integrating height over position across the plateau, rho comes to 169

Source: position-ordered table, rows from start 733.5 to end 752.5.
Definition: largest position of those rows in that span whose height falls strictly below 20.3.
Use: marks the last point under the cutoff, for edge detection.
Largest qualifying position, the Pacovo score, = 749 mm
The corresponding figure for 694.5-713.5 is 713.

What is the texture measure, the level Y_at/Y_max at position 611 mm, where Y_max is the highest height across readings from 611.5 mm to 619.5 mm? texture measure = 1.04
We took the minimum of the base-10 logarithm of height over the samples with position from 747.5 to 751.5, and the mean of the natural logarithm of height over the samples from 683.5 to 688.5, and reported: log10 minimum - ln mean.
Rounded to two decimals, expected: -1.93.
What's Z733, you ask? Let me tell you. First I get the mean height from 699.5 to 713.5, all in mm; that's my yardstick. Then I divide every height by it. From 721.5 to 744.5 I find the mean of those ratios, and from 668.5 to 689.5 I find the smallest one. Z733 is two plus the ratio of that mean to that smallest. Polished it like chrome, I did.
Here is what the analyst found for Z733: 3.05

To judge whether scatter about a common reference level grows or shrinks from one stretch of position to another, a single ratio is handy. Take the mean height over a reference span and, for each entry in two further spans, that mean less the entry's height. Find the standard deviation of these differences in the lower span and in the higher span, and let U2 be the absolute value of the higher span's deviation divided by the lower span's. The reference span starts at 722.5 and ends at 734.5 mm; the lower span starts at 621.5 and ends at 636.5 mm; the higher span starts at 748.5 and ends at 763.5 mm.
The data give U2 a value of 0.86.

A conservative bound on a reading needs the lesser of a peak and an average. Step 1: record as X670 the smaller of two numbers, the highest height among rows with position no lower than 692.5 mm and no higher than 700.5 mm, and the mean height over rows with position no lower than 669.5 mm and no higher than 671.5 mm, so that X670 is 19.4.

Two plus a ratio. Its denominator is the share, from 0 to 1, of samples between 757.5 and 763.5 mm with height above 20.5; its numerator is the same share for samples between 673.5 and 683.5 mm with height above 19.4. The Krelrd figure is 3.5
